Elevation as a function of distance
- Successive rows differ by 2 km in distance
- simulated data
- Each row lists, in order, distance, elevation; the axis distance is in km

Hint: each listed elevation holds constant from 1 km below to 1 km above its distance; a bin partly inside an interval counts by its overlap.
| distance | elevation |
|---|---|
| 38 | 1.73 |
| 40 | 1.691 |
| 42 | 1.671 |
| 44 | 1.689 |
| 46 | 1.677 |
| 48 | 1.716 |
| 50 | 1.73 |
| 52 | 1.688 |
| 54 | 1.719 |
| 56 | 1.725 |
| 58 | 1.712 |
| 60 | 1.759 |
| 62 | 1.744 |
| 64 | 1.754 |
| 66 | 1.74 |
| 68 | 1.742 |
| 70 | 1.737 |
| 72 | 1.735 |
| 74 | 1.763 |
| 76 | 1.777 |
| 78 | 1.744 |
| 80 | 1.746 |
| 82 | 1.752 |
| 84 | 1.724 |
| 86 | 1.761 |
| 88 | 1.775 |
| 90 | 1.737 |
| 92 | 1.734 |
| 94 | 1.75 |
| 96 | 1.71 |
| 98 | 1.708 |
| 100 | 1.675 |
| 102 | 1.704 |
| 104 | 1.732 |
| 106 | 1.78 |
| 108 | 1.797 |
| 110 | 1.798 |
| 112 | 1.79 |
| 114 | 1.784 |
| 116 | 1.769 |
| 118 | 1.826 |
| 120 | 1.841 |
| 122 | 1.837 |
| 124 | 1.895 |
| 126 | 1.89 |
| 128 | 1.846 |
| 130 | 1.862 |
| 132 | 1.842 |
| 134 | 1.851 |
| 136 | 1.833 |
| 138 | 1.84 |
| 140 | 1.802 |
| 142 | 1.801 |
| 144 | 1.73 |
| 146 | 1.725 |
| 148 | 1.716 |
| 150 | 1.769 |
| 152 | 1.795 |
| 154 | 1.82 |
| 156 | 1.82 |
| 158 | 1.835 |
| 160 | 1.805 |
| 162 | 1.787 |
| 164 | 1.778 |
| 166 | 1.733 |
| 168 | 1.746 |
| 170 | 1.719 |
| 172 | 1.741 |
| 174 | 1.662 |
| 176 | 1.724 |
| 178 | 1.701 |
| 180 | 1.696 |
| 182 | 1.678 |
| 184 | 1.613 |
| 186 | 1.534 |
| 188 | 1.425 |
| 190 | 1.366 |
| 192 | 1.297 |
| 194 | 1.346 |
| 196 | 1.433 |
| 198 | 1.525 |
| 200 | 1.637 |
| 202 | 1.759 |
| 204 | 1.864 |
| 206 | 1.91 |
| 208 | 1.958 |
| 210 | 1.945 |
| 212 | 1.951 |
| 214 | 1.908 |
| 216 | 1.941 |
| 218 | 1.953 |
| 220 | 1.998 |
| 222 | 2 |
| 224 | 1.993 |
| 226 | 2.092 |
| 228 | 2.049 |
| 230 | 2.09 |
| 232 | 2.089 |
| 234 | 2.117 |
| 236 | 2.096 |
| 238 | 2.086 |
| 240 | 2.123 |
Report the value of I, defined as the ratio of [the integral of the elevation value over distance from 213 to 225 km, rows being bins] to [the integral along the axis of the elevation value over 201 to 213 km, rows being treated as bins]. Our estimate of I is 1.04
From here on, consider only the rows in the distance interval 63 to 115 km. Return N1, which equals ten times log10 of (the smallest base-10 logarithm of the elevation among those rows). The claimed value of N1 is -6.5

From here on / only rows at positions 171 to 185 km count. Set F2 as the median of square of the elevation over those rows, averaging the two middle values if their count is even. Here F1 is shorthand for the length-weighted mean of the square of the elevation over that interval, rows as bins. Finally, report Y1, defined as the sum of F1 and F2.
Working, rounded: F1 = 2.85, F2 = 2.88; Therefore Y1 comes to 5.7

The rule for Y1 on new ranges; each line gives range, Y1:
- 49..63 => 6.0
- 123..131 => 7.0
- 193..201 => 4.4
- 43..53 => 5.7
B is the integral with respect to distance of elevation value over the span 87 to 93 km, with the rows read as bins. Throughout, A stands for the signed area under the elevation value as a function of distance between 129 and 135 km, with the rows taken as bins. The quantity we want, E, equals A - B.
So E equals 0.6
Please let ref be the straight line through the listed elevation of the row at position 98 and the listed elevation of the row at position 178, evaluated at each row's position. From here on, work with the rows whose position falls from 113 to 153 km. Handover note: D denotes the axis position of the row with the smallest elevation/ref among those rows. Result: 148 km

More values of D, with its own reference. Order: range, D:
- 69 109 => 100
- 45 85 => 46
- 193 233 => 194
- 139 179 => 174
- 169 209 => 192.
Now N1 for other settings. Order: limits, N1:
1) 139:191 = -8.7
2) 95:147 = -6.5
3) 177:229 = -9.5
